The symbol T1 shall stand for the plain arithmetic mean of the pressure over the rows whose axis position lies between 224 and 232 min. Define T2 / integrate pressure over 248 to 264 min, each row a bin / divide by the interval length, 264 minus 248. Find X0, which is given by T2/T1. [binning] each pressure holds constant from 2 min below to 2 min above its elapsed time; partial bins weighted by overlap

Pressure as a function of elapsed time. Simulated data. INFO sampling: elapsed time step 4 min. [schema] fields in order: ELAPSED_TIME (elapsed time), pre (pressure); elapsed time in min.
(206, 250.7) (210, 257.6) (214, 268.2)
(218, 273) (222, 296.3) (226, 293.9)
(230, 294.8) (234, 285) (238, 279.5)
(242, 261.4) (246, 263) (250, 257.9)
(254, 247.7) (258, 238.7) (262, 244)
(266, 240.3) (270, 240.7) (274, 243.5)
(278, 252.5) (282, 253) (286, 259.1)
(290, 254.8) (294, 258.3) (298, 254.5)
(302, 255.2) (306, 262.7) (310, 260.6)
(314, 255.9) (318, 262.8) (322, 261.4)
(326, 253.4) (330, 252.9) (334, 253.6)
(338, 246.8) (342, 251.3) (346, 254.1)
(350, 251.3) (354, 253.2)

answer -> 0.84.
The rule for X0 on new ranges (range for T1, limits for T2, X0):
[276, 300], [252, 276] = 0.95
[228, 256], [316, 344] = 0.94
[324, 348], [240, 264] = 1.00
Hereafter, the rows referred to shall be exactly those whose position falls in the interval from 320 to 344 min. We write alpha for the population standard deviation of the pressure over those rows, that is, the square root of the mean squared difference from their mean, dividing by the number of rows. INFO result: 4.3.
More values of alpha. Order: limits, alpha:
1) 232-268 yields 15.7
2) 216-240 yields 8.7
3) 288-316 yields 3.0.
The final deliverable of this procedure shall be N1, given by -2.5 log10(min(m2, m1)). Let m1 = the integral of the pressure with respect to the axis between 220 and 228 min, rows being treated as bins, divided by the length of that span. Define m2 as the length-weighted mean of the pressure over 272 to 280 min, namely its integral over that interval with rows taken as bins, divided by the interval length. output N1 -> -5.99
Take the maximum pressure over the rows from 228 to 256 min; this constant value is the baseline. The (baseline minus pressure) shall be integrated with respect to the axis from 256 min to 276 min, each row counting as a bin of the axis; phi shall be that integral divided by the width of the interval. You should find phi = 53.4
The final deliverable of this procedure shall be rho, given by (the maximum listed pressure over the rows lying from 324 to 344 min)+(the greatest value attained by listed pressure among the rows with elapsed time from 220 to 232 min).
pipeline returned 550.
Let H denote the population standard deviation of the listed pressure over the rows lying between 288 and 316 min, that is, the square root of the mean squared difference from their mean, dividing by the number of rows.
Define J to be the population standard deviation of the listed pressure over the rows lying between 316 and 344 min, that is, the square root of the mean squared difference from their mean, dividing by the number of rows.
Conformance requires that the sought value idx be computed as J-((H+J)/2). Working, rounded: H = 3.0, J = 5.2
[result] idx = 1.1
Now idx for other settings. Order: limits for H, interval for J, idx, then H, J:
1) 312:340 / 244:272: 1.9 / 5.0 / 8.8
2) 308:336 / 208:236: 5.1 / 3.9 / 14.1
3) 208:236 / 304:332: -5.0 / 14.1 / 4.0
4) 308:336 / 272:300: 0.4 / 3.9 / 4.8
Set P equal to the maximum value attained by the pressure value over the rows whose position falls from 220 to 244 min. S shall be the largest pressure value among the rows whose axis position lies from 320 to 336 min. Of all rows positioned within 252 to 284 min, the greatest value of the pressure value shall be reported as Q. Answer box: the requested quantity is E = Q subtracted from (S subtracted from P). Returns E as -218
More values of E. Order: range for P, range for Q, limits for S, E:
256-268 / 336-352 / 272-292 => -269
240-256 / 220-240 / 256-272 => -277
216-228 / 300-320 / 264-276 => -210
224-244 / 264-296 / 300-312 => -227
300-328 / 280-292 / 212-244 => -293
